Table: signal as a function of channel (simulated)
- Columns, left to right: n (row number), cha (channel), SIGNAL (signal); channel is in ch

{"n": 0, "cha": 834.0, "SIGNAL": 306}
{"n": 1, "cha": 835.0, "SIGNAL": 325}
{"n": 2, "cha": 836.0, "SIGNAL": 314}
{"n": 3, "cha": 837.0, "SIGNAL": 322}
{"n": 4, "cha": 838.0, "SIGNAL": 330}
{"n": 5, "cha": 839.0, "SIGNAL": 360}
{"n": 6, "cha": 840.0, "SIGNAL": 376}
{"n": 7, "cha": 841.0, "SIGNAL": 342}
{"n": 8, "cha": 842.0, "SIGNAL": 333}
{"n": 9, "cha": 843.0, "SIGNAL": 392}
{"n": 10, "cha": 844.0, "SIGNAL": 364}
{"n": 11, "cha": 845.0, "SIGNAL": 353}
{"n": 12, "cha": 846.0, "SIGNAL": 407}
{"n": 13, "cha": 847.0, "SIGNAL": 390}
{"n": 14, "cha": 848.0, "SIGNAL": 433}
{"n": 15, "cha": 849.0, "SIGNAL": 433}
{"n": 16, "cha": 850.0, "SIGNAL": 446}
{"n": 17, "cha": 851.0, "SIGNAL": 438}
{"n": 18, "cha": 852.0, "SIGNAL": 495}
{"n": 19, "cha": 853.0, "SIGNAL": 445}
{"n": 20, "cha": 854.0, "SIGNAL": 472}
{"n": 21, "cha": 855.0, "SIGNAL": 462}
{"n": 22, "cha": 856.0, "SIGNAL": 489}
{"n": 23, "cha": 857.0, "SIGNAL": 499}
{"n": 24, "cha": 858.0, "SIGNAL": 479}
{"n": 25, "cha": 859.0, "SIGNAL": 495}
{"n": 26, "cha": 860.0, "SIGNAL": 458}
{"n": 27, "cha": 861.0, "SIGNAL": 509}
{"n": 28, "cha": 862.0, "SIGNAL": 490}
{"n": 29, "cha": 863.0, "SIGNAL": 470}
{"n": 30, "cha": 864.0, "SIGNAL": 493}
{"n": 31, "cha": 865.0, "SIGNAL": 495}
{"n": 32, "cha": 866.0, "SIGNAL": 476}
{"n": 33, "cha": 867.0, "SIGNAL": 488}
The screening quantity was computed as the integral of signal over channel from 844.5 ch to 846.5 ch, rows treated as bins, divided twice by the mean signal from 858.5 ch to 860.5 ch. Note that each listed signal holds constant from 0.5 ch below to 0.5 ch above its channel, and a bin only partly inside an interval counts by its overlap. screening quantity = 0.0033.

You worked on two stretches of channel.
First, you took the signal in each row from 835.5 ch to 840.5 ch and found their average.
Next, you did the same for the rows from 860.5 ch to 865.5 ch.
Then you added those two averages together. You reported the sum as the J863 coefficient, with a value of 832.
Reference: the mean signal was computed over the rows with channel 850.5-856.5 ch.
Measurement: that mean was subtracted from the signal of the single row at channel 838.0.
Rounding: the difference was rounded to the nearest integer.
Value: -137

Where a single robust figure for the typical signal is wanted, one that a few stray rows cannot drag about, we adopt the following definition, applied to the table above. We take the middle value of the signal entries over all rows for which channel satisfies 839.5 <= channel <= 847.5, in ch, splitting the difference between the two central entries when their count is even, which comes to 370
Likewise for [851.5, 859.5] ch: 484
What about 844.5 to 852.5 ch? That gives 433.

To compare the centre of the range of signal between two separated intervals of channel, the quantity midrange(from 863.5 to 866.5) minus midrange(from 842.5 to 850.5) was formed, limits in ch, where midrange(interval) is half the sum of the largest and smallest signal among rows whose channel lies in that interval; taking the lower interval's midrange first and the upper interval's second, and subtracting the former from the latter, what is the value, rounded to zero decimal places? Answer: 86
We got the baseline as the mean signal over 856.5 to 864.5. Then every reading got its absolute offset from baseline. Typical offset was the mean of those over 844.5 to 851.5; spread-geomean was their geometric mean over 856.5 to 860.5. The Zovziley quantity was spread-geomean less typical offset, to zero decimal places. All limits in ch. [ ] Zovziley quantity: -60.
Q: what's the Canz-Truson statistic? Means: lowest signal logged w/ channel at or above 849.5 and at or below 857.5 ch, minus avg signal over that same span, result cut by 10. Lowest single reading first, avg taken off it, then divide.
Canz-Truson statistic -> -3.0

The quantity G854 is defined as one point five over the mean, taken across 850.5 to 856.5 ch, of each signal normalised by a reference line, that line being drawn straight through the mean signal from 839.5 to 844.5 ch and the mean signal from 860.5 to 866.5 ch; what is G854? 1.38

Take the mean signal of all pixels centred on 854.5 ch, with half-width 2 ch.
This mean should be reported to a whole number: 467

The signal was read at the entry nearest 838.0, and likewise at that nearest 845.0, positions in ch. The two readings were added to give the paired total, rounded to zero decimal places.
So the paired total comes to 683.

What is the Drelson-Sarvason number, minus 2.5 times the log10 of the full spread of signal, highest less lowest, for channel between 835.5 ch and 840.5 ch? -4.5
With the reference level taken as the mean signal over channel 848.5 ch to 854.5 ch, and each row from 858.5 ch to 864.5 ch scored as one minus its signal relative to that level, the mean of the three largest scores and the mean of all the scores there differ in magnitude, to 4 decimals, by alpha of 0.0289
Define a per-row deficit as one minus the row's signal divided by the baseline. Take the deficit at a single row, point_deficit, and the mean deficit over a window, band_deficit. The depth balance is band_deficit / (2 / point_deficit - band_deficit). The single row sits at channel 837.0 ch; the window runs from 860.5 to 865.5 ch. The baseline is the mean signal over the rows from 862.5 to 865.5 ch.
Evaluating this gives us -0.0019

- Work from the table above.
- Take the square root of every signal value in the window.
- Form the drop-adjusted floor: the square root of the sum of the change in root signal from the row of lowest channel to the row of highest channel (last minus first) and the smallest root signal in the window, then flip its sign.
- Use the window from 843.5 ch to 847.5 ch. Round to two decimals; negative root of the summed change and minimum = -4.41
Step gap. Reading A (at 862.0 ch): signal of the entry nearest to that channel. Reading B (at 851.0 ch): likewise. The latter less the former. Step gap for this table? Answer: -52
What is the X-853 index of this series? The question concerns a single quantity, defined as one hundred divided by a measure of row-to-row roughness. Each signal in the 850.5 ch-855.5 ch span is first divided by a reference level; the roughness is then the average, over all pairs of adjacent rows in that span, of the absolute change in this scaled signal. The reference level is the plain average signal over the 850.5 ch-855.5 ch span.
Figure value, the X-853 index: 1284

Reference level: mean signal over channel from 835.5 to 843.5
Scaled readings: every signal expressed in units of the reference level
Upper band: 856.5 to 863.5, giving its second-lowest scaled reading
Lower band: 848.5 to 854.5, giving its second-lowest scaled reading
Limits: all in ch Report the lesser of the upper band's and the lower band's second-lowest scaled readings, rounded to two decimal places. 1.27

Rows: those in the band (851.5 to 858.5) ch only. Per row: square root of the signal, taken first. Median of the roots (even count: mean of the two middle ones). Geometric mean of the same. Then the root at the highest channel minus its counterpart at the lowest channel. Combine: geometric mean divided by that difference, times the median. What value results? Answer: -1318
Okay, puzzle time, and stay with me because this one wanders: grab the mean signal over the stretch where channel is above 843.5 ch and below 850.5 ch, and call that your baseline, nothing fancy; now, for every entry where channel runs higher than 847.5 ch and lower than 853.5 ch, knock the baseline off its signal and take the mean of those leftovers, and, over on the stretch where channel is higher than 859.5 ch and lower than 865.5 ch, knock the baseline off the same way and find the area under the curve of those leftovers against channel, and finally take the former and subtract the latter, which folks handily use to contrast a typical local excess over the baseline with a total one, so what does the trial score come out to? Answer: -448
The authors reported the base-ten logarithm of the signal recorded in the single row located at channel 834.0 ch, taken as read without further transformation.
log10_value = 2.49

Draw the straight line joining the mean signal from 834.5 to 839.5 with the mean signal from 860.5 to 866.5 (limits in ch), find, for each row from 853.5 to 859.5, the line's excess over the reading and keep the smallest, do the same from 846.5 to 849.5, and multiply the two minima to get 1813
